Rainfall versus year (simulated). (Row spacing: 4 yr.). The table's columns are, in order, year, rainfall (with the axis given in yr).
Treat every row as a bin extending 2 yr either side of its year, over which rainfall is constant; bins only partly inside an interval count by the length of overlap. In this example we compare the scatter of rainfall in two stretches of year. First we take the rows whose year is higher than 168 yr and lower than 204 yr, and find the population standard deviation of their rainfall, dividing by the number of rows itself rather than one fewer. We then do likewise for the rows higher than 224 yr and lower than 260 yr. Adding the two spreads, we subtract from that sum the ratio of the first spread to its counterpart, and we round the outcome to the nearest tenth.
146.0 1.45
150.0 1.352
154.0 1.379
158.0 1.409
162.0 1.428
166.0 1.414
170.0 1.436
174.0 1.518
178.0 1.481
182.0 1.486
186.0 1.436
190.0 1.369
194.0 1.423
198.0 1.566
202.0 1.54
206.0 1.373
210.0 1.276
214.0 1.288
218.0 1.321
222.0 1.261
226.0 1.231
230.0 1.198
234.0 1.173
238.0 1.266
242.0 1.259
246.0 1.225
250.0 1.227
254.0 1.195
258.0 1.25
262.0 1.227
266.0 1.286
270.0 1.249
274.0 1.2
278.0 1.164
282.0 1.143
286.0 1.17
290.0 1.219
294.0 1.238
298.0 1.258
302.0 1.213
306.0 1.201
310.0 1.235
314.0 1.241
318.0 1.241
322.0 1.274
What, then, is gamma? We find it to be -1.9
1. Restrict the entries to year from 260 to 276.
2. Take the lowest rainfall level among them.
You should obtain 1.2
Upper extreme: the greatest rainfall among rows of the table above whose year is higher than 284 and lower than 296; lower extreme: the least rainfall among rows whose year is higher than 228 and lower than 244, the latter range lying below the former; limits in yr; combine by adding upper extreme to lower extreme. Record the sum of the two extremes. 2.41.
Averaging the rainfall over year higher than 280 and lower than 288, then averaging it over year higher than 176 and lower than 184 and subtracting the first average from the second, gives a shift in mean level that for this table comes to 0.33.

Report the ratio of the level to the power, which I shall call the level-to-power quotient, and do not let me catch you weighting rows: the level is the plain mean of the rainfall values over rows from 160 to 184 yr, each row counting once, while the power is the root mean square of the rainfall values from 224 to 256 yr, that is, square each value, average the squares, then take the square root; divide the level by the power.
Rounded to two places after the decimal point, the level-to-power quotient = 1.20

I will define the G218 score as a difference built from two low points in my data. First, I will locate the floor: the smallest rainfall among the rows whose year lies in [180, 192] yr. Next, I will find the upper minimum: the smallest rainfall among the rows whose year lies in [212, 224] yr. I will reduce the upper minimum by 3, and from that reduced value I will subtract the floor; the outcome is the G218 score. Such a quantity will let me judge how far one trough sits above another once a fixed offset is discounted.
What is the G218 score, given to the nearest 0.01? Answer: -3.11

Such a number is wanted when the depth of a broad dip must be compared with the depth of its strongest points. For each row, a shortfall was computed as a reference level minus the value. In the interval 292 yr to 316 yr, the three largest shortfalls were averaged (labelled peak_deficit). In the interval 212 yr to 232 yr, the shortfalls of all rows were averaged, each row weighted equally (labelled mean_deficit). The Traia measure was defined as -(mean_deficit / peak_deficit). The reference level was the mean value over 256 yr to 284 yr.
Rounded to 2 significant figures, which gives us 64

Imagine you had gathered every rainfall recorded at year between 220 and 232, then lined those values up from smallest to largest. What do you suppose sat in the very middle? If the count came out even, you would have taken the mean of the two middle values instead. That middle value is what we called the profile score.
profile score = 1.23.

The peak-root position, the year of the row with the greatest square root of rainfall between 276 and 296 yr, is 294.0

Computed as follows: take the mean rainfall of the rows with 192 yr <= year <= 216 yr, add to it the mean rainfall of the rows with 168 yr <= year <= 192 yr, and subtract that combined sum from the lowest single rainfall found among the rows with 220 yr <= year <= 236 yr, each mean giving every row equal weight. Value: -1.69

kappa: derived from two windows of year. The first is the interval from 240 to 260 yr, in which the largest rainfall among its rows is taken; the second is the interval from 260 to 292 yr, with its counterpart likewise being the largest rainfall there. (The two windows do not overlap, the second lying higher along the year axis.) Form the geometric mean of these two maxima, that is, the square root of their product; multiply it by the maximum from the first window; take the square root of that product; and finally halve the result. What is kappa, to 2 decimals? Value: 0.63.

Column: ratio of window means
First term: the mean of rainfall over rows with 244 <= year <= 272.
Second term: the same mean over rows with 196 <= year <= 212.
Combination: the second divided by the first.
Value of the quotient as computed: 1.16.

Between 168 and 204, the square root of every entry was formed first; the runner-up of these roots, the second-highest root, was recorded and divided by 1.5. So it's 0.827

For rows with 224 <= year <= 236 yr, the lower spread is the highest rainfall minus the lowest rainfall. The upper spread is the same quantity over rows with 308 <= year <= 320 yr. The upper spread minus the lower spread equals -0.05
